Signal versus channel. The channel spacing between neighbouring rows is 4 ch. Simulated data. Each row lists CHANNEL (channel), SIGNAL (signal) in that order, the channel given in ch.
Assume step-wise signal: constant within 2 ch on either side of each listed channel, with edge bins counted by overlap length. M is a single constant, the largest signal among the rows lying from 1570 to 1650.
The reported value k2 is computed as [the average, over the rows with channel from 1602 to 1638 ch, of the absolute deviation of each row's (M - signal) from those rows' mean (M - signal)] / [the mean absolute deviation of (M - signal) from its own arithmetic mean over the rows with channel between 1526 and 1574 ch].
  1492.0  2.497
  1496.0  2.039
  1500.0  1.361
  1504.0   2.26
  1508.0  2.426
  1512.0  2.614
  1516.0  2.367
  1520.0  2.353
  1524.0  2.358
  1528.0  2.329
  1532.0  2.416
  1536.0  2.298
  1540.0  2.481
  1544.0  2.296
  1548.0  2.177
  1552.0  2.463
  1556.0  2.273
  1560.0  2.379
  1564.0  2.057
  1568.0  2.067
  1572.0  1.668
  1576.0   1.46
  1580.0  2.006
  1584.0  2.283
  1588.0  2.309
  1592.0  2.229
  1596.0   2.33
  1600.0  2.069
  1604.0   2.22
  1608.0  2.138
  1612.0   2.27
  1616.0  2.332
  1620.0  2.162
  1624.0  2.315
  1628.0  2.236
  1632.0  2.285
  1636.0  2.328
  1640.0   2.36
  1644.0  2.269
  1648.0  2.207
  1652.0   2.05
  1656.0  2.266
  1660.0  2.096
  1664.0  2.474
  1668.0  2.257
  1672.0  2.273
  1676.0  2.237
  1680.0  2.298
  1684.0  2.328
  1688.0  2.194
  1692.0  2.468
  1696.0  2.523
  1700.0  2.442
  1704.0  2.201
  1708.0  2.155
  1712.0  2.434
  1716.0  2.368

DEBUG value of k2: 0.3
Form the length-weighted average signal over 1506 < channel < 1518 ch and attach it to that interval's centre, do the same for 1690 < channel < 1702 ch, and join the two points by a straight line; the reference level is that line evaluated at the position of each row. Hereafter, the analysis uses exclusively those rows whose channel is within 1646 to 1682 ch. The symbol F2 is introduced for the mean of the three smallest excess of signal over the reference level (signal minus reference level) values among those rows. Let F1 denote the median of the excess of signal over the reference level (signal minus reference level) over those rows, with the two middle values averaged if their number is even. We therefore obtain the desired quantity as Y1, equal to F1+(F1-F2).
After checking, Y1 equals -0.08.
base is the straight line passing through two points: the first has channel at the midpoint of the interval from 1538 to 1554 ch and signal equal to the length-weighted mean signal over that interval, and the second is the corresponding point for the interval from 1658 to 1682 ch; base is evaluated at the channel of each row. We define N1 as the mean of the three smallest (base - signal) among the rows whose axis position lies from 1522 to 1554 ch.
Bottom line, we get -0.10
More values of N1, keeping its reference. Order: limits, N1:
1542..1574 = -0.03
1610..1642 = -0.04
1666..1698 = -0.18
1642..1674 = -0.06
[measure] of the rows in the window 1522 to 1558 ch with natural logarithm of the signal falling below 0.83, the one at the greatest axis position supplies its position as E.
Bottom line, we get 1556.0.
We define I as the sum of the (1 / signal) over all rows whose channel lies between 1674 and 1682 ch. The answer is 0.88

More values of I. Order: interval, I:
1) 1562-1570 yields 0.97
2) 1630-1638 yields 0.87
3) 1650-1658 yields 0.93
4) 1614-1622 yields 0.89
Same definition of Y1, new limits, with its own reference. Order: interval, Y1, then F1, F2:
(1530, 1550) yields -0.13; -0.17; -0.21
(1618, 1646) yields -0.13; -0.19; -0.25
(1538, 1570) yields 0.00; -0.19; -0.37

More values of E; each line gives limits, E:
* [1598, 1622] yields 1620.0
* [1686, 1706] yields 1704.0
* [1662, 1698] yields 1688.0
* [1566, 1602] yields 1600.0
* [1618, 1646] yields 1644.0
